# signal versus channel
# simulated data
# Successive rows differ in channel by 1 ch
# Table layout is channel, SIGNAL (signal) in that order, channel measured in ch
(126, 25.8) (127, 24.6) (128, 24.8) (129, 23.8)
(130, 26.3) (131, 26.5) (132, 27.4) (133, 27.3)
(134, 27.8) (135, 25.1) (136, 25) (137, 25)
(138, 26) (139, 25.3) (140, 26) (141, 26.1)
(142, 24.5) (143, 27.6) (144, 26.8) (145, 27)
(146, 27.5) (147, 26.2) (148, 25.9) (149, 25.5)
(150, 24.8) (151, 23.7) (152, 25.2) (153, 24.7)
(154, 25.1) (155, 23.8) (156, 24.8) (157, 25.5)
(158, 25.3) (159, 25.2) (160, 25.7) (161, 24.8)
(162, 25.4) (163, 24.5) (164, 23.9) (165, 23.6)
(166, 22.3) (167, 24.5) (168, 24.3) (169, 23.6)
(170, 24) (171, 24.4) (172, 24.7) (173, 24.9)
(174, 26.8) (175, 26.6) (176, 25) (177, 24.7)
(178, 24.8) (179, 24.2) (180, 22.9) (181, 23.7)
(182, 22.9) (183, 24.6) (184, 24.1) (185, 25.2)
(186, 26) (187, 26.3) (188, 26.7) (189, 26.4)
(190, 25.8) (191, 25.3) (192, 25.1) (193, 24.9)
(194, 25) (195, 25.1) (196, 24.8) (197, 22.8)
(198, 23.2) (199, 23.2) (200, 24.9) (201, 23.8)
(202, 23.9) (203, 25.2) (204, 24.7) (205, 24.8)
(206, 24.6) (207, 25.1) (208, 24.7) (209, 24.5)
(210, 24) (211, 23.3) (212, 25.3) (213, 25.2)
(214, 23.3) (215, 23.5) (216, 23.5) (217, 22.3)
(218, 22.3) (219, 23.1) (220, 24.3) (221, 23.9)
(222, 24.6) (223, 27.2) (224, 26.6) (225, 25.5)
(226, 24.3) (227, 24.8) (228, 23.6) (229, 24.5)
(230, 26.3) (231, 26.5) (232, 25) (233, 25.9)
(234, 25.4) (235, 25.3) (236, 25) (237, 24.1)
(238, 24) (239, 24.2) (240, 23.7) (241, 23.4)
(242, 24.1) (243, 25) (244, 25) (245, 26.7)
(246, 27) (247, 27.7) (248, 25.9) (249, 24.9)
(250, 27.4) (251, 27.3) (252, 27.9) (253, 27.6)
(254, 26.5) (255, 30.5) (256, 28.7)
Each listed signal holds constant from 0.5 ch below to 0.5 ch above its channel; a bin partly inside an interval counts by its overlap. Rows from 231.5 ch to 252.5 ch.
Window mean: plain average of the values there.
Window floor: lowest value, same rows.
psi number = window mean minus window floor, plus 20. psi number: 22.1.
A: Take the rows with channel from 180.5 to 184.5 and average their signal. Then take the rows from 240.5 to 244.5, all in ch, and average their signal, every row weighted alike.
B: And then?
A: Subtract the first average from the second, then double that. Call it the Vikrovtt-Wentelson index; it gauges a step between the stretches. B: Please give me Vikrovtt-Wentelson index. 1.1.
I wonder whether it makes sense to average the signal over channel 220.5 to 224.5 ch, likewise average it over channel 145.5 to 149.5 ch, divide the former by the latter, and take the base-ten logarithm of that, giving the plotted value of -0.0117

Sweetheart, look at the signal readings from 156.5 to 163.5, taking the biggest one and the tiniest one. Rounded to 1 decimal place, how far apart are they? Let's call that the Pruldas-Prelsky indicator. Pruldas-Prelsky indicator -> 1.2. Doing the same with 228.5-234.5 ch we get 2.0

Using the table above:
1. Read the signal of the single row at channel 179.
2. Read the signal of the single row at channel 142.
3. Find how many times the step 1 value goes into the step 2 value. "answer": 1.01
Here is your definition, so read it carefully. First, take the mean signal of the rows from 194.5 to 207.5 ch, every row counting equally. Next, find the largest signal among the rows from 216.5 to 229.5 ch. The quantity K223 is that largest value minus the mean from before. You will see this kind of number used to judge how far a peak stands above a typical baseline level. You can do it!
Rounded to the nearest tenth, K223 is 2.9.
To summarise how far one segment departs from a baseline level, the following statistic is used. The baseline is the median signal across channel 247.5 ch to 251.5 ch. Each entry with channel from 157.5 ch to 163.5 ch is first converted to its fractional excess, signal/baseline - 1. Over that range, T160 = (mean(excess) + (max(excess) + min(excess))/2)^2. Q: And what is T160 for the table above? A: 0.012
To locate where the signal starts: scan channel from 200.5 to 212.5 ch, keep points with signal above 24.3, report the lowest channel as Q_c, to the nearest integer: 203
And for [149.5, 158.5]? 150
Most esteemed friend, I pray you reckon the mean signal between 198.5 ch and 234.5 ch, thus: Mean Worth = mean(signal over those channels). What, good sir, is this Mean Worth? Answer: 24.5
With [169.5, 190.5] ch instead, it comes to 25.0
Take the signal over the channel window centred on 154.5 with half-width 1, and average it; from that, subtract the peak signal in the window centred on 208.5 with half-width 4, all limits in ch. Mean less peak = -1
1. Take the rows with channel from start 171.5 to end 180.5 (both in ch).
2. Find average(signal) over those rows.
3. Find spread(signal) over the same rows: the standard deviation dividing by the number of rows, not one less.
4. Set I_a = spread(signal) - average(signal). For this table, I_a -23.8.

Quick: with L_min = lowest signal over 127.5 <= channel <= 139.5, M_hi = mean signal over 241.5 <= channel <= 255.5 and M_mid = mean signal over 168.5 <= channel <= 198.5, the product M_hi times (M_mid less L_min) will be 27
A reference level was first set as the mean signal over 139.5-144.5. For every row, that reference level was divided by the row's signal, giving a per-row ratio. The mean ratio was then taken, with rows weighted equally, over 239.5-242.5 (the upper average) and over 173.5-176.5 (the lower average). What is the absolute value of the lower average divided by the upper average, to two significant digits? 0.91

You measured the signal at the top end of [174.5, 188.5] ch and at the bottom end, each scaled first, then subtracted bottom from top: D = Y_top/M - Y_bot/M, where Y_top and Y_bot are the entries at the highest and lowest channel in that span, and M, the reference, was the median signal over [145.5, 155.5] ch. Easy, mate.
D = 0.004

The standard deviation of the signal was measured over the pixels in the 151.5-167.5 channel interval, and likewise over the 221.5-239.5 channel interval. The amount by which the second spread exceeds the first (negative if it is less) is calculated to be 0.14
